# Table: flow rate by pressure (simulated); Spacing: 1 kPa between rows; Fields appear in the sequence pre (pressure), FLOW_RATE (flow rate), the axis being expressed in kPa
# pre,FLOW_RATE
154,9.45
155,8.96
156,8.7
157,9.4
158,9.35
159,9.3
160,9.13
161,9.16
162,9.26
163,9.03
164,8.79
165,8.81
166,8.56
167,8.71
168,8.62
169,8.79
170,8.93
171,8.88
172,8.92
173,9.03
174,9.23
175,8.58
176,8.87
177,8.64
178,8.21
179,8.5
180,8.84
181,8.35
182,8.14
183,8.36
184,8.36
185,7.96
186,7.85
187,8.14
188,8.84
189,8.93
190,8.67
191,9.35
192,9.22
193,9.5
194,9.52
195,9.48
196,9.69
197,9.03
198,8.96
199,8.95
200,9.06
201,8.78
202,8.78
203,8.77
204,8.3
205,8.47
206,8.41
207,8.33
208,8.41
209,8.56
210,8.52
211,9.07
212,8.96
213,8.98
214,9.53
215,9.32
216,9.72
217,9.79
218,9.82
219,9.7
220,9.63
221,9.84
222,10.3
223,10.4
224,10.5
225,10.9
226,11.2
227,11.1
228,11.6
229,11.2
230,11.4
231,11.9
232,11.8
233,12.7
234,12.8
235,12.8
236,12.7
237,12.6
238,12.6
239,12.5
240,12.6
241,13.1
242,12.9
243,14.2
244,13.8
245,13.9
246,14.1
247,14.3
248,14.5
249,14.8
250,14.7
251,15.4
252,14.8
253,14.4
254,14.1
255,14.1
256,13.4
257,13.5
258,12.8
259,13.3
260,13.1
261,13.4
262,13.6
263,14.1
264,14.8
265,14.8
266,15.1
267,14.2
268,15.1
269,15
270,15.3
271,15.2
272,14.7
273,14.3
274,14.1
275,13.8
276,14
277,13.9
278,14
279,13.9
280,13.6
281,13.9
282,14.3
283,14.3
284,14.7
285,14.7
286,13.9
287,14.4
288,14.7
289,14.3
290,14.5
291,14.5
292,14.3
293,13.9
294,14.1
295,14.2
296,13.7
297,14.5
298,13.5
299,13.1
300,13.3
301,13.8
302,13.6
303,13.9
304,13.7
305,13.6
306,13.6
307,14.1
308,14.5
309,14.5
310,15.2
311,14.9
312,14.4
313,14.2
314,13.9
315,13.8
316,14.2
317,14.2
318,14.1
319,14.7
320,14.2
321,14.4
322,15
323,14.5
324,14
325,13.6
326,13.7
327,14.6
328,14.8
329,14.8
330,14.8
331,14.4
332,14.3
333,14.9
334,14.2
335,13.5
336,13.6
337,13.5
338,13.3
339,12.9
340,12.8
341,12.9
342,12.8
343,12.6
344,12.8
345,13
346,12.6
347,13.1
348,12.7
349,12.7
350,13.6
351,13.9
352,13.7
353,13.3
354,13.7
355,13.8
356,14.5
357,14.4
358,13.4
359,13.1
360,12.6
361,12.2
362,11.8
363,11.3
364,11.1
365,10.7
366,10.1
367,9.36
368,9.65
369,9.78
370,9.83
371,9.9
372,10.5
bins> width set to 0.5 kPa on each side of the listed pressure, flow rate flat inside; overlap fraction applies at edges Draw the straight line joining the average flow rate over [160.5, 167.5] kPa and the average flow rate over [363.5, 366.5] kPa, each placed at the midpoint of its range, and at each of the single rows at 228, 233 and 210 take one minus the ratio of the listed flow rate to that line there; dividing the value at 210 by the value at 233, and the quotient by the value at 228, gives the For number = 1.1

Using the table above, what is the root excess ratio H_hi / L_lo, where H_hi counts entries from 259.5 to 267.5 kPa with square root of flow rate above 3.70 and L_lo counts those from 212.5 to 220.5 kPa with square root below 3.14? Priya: 0.6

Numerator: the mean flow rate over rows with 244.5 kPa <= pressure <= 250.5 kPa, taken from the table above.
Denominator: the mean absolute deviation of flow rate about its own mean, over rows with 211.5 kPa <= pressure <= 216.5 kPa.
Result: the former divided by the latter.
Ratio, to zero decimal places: 54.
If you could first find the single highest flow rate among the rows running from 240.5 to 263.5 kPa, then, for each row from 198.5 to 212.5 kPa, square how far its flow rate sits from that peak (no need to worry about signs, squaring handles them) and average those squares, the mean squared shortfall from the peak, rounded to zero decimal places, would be 45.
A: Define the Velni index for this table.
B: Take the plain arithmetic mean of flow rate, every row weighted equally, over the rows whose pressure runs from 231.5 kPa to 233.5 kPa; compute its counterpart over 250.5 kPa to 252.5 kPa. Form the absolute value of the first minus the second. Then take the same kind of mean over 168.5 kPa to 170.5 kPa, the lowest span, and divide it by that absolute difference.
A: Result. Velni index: 3.1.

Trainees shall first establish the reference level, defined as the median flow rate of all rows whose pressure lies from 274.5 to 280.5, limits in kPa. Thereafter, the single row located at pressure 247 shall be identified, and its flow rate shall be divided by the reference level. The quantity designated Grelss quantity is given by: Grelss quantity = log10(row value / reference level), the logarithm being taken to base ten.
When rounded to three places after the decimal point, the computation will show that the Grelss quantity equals 0.012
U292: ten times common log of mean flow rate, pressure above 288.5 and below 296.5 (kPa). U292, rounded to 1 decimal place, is 11.5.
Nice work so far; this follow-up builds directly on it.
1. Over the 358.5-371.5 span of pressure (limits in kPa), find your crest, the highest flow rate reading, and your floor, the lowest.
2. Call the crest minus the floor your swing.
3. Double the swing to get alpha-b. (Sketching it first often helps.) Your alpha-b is 7.5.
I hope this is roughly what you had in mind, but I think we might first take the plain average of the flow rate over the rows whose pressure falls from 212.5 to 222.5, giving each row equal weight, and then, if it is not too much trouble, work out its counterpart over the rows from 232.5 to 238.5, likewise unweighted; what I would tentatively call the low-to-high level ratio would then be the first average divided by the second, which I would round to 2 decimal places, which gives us 0.76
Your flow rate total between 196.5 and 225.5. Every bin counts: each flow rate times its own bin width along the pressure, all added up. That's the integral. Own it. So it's 268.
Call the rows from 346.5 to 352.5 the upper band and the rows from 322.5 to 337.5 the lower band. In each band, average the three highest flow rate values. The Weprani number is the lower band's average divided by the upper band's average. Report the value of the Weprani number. 1.1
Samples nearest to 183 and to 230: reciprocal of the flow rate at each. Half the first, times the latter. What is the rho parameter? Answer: 0.0052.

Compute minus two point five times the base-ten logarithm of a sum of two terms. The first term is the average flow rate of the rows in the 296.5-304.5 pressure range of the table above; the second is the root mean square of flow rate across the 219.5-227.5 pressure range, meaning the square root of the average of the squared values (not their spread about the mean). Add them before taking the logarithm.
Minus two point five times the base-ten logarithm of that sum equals -3.46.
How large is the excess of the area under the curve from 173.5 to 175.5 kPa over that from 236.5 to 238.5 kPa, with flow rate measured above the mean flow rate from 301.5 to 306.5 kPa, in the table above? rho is -7.4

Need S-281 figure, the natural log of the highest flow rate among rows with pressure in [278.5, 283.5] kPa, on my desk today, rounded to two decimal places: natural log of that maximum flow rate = 2.66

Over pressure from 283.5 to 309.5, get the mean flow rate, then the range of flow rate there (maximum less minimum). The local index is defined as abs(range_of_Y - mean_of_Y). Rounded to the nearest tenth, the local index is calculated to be 12.5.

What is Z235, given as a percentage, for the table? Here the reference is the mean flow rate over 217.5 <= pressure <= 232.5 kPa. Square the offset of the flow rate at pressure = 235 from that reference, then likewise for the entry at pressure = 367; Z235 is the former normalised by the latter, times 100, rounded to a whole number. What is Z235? 216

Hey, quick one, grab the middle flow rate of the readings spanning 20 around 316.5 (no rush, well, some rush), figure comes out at 14.2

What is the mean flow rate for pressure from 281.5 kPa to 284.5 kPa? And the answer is 14.4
